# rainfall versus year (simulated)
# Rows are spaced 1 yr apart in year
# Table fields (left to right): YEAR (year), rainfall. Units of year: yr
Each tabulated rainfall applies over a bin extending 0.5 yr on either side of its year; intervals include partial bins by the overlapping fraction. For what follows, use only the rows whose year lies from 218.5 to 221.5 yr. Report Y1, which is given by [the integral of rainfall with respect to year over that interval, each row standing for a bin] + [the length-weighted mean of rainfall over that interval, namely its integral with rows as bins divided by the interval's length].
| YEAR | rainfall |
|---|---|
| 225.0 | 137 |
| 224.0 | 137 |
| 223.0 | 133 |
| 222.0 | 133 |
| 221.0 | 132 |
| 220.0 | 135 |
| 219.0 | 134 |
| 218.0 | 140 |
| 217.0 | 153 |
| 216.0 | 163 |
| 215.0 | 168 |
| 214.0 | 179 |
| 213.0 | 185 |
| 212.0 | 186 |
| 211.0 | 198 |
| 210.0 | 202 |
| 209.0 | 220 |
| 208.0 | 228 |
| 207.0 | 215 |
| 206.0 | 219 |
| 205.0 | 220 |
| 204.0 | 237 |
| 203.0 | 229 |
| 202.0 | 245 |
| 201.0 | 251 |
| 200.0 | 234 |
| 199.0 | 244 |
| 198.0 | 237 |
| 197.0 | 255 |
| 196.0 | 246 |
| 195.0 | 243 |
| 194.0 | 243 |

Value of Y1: 535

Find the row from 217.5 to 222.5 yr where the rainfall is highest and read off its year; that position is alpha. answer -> 218.0 yr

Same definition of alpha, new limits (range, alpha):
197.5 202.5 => 201.0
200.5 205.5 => 201.0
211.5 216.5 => 212.0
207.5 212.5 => 208.0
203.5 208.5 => 204.0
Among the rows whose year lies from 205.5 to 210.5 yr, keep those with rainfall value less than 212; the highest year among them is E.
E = 210.0 yr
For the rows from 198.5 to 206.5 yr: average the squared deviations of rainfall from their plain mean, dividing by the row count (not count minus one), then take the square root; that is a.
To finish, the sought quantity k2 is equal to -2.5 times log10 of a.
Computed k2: -2.6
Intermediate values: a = 10.9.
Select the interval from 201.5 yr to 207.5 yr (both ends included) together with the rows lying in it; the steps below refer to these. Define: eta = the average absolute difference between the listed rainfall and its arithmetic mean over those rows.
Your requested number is 9.5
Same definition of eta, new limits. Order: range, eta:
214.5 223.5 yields 11.9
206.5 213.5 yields 13.8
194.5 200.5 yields 5.2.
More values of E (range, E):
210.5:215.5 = 215.0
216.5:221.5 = 221.0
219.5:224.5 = 224.0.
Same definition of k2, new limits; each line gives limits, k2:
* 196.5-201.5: -2.3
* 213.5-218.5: -2.8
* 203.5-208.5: -2.2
